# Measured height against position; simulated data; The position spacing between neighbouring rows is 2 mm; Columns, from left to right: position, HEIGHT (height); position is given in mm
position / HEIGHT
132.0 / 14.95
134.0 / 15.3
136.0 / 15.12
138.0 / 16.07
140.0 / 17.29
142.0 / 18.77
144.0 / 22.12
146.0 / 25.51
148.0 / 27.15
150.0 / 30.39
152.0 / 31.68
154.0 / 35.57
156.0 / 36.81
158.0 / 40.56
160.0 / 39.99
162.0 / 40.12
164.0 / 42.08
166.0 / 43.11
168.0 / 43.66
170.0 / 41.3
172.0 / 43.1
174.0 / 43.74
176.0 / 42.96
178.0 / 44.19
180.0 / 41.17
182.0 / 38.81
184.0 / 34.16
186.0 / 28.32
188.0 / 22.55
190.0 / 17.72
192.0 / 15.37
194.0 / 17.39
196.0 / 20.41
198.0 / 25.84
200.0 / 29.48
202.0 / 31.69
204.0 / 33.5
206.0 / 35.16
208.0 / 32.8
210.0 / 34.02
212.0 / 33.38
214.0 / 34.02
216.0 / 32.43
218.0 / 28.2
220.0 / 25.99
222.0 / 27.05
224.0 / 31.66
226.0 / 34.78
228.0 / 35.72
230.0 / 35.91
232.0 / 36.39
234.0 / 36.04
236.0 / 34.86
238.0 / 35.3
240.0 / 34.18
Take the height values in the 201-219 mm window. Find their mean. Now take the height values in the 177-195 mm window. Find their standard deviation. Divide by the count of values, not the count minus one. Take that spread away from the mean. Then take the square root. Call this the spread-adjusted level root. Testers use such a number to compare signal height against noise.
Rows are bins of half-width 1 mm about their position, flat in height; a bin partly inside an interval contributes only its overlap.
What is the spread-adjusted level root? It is 4.72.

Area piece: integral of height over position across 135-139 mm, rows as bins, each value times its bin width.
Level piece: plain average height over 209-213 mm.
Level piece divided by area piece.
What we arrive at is 0.5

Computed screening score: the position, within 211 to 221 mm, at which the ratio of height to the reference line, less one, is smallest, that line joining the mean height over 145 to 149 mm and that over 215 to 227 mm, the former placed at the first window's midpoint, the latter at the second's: 220.0 mm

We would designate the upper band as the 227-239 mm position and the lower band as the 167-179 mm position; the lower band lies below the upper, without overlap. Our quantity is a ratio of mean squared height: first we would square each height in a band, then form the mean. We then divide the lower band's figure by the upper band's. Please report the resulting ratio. 1.5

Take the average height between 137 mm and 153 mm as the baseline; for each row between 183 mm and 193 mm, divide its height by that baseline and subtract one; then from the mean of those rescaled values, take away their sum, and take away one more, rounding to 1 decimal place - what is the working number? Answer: -1.0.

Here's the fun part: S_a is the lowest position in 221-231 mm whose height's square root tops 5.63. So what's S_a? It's 226.0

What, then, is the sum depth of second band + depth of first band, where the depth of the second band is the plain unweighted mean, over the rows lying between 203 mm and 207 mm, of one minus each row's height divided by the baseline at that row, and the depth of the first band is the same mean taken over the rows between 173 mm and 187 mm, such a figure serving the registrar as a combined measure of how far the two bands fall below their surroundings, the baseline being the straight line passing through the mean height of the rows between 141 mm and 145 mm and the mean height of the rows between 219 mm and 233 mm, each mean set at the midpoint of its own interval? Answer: -0.7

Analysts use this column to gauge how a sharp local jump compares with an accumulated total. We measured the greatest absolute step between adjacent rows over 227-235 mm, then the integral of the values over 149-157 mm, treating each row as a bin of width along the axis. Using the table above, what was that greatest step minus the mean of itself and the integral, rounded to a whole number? -134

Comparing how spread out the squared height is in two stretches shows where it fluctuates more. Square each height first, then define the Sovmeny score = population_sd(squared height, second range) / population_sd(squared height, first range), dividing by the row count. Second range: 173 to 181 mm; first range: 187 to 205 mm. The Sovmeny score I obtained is 0.3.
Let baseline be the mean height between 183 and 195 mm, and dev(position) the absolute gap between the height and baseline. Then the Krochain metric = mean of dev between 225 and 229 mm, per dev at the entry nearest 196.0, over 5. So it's 1.16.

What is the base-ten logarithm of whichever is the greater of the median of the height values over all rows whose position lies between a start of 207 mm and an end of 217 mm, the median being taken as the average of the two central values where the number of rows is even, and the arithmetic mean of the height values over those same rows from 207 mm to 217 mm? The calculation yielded 1.52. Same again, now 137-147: 1.30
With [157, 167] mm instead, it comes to 1.61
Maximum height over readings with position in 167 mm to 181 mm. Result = 44.19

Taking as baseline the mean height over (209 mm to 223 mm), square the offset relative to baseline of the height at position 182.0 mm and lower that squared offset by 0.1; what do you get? 65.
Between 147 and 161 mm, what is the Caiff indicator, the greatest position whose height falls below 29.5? 148.0 mm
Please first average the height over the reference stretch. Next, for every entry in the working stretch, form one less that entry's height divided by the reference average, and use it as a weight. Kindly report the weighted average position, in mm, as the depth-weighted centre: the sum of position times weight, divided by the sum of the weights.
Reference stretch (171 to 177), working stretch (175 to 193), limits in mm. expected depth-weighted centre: 188.6 mm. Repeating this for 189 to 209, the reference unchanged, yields 196.7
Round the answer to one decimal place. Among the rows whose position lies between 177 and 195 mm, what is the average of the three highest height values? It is 41.4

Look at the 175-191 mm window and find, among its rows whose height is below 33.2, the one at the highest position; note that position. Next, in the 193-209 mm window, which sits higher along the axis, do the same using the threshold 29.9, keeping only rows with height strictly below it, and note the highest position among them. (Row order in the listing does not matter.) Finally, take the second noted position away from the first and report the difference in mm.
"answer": -10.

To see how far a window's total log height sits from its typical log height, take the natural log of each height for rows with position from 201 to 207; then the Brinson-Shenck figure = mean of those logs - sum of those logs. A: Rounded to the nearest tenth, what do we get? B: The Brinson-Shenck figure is -7.0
